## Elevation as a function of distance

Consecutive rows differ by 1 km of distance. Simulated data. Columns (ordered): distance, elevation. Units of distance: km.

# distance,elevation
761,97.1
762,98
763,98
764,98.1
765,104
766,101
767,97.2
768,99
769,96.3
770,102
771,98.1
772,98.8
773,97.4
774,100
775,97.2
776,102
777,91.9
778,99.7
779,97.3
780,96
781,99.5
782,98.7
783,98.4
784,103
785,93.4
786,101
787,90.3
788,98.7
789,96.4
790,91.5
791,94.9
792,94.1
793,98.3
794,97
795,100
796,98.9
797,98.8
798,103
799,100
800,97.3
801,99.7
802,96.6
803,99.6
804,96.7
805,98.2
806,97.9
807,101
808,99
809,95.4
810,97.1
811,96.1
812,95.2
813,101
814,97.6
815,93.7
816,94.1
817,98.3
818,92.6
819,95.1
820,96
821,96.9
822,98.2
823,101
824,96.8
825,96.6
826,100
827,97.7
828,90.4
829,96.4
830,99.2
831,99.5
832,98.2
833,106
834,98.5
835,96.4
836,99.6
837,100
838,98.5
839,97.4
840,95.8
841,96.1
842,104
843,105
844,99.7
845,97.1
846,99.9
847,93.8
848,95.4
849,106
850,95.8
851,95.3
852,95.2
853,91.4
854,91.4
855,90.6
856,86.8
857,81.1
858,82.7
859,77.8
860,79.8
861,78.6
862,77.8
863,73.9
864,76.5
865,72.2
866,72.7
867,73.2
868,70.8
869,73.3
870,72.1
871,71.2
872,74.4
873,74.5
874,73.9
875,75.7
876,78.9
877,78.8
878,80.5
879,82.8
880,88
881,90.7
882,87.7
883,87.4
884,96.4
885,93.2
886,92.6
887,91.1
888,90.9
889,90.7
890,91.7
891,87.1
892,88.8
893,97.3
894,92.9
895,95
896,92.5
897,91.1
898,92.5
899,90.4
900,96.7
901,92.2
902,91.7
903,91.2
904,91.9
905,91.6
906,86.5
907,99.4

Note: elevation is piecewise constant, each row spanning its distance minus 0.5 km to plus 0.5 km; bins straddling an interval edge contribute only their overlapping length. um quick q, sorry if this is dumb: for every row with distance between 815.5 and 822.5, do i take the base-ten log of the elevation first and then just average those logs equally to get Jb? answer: 1.98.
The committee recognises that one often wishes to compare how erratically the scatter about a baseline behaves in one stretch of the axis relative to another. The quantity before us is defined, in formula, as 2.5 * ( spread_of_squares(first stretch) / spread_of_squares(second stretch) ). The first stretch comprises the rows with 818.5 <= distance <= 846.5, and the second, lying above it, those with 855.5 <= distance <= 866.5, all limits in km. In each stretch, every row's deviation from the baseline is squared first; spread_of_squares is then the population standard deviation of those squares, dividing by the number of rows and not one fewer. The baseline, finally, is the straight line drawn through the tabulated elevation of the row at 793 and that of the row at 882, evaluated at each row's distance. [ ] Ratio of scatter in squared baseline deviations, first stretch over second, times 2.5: 1.2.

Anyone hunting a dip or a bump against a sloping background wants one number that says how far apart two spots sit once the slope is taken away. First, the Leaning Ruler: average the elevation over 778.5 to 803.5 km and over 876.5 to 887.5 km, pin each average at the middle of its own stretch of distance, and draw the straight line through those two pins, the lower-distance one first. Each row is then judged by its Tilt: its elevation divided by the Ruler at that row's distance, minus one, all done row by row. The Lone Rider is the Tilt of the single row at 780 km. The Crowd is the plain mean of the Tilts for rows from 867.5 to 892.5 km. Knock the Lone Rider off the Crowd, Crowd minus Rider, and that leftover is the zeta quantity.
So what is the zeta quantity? -0.03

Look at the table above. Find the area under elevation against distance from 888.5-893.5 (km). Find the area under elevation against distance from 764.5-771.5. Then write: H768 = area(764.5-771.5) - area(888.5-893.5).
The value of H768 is 242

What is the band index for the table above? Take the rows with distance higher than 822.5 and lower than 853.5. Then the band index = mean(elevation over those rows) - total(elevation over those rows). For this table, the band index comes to -2945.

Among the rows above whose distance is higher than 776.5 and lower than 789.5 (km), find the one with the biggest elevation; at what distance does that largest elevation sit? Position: 784 km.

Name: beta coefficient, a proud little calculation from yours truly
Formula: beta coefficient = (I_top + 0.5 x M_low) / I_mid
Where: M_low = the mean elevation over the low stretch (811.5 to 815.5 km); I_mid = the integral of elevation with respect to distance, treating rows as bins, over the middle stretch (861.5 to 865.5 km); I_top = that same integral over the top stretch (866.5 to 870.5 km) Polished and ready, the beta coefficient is 1.12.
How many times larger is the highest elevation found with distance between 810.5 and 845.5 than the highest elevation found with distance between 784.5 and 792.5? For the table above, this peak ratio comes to 1.05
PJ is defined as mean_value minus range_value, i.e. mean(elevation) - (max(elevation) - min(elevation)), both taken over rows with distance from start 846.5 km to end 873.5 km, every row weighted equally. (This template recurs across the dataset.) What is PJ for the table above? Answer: 47.2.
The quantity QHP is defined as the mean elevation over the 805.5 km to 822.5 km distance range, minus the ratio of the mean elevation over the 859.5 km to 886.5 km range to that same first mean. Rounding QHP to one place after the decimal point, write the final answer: 96.0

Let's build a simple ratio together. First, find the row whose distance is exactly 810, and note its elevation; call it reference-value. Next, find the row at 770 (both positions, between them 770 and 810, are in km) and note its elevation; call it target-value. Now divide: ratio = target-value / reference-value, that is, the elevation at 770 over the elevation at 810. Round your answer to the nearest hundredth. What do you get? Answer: 1.05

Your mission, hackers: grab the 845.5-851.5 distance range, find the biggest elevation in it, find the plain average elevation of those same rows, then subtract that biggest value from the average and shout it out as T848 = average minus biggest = -8.3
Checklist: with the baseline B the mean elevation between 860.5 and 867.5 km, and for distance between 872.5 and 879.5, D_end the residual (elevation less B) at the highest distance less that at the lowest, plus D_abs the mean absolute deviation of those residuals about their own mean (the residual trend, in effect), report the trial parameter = 11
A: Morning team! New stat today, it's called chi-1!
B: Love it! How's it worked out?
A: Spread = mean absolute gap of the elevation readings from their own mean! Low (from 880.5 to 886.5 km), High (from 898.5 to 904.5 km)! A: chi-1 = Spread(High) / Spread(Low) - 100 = -99.5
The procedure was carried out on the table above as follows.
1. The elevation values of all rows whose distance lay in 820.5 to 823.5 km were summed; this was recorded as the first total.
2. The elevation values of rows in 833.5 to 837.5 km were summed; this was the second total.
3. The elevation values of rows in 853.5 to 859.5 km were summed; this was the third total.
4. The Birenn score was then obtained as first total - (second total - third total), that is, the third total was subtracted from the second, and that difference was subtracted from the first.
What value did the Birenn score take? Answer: 412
